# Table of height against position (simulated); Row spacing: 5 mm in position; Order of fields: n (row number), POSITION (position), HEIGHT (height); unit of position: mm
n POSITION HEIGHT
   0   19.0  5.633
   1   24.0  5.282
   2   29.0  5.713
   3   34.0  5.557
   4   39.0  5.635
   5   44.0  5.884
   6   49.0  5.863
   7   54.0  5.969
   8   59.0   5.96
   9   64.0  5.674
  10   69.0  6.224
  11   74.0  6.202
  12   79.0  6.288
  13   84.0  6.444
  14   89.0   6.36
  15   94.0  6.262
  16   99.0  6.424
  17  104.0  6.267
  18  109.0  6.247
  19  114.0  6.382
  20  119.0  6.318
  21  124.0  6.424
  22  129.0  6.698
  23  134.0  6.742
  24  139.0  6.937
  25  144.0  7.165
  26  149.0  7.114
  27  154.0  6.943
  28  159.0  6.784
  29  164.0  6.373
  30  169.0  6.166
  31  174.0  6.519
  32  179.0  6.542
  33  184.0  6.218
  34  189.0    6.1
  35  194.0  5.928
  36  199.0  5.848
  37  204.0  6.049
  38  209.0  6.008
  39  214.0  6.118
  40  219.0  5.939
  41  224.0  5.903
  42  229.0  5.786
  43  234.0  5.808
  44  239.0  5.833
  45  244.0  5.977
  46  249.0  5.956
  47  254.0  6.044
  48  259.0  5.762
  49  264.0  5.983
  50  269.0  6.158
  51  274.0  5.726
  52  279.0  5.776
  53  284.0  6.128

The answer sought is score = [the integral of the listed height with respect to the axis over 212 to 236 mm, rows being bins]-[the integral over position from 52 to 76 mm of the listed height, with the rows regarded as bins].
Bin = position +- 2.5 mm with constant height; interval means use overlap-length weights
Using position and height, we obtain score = -2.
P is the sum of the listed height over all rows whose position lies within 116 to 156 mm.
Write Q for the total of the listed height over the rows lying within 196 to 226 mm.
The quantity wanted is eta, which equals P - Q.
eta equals 18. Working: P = 54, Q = 36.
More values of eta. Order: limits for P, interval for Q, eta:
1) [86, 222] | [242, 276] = 131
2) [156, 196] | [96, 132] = 6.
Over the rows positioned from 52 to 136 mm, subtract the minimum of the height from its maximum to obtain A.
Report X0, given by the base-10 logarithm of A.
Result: 0.0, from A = 1.1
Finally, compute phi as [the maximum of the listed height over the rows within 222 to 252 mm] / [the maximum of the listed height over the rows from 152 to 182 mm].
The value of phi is 0.86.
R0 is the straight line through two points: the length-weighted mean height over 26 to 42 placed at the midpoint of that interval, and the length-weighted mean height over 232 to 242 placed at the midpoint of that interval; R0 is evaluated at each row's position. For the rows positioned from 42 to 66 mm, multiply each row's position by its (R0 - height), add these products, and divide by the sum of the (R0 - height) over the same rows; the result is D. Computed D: 52.3 mm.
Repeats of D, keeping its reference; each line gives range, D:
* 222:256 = 247.1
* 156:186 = 170.2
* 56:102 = 83.0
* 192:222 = 208.0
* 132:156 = 144.4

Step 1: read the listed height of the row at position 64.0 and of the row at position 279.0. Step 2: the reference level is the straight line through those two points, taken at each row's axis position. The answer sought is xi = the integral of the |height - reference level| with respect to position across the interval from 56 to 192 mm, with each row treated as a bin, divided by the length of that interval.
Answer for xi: 0.73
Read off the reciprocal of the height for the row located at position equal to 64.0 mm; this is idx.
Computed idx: 0.176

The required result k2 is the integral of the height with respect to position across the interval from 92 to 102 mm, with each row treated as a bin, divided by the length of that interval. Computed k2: 6.3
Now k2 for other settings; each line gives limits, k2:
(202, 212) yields 6.0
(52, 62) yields 5.9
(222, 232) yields 5.8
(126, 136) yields 6.7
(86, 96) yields 6.3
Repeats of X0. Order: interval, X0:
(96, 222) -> 0.1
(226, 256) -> -0.6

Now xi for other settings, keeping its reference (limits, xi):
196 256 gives 0.19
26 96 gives 0.35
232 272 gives 0.18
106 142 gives 0.84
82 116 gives 0.65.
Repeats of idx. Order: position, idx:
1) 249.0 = 0.168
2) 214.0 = 0.163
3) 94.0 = 0.160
